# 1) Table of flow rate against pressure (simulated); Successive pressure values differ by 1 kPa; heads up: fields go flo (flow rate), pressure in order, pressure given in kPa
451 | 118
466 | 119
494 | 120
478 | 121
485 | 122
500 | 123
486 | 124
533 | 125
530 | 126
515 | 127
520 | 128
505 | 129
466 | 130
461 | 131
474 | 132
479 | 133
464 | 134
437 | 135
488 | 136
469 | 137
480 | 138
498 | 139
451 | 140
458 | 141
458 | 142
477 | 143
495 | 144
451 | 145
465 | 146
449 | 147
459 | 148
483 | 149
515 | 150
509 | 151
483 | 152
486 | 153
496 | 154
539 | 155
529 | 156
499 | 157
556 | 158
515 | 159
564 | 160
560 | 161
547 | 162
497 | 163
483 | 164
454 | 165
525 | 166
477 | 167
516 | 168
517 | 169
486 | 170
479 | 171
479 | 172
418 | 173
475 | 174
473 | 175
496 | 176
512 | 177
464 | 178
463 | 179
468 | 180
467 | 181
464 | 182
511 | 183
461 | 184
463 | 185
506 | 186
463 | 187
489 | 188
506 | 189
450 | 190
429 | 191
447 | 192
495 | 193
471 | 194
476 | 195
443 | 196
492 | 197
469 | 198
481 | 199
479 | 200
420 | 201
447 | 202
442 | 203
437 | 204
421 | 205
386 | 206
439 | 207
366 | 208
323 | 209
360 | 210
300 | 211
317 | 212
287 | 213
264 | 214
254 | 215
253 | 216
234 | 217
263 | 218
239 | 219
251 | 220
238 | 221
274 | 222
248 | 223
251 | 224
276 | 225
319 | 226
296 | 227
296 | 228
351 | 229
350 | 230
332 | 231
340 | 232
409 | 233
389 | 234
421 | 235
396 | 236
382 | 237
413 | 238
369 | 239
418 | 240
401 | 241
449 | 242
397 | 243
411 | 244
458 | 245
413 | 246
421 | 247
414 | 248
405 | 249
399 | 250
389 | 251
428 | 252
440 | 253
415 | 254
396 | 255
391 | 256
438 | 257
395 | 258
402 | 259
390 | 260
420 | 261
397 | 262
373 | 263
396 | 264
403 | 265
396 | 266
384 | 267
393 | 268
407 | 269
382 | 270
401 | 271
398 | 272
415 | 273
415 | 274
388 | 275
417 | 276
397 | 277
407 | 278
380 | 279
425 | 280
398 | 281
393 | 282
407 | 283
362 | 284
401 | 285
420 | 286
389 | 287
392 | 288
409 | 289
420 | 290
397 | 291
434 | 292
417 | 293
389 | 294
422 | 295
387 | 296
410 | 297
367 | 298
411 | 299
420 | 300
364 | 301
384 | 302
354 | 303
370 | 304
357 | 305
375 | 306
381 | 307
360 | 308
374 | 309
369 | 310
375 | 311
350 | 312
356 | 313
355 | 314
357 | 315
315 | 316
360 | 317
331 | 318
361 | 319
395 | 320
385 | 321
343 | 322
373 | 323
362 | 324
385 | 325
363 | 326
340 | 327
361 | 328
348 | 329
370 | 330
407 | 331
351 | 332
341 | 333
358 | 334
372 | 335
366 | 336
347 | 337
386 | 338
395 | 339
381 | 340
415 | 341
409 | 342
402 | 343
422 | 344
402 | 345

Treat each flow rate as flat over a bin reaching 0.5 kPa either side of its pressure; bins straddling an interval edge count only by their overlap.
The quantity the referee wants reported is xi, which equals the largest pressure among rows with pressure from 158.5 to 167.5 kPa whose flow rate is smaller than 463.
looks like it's 165 kPa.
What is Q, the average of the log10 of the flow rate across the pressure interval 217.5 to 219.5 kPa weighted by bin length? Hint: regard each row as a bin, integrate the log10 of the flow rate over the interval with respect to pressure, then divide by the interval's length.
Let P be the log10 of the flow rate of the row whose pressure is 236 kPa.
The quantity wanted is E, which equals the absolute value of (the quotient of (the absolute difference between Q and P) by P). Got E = 0.076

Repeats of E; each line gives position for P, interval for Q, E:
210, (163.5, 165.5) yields 0.045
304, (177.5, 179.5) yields 0.038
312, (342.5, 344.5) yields 0.028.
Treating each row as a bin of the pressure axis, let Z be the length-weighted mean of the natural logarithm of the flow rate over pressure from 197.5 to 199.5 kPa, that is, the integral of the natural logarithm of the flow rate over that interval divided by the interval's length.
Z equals 6.16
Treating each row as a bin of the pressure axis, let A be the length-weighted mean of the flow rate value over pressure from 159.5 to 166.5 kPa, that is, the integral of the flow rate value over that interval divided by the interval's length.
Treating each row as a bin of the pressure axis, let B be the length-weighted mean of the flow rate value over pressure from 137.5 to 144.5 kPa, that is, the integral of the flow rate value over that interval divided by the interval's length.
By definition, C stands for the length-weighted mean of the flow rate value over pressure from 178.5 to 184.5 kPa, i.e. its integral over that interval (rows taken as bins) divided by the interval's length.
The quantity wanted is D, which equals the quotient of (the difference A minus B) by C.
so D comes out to 0.09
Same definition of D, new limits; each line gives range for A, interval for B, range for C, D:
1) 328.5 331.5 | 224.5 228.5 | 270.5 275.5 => 0.19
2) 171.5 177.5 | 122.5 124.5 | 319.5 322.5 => -0.05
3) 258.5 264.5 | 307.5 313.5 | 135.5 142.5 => 0.07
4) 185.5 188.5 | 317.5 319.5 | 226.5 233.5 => 0.41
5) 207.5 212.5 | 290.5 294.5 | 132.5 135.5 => -0.17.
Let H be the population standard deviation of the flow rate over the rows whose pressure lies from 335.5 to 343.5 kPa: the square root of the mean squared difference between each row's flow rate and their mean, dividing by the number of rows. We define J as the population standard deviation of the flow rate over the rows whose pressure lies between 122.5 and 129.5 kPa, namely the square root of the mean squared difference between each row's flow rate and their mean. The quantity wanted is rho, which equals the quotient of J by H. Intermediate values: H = 21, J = 16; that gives 0.7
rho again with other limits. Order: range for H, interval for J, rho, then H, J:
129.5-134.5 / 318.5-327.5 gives 2.7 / 7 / 18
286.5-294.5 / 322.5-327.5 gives 0.9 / 16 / 15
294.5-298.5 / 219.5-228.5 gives 1.2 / 21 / 26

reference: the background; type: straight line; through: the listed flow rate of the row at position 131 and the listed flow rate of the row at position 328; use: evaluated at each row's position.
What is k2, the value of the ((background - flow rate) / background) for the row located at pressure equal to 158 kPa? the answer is -0.24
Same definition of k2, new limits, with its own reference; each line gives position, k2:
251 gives 0.03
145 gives 0.01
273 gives -0.07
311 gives -0.01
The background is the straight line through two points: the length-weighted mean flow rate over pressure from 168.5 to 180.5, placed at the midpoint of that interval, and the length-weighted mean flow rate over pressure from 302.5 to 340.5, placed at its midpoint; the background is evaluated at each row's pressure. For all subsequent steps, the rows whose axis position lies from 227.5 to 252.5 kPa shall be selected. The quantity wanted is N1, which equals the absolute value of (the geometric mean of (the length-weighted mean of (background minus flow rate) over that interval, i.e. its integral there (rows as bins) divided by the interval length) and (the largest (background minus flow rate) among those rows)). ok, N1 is 68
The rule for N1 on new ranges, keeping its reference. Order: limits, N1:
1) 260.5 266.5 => 20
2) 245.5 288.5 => 12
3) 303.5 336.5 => 11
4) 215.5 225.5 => 200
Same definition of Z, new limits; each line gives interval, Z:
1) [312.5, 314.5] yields 5.87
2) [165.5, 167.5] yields 6.22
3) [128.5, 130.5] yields 6.18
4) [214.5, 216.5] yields 5.54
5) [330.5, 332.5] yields 5.93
